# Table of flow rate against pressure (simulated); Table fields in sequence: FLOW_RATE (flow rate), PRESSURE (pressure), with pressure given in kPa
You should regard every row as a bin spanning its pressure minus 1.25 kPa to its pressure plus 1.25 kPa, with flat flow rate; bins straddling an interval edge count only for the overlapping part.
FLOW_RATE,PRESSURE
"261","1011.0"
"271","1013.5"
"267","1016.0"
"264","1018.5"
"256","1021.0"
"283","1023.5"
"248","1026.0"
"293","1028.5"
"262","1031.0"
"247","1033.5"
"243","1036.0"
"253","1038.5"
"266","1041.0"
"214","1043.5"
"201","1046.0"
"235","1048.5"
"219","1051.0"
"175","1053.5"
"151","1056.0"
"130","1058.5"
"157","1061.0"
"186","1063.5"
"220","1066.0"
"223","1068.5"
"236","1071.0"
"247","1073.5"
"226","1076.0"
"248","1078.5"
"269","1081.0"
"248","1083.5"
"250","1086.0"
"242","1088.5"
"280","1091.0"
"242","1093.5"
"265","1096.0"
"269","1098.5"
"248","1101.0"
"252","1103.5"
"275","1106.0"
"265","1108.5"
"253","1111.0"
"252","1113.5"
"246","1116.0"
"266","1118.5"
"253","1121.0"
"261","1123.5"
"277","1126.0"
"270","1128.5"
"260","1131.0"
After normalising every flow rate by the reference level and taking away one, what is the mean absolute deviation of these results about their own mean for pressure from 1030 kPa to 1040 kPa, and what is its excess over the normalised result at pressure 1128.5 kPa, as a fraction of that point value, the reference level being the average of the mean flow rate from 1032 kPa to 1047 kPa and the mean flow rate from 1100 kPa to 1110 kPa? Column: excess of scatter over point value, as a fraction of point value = -0.7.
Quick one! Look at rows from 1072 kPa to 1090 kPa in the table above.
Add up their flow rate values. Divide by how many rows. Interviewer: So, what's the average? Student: 247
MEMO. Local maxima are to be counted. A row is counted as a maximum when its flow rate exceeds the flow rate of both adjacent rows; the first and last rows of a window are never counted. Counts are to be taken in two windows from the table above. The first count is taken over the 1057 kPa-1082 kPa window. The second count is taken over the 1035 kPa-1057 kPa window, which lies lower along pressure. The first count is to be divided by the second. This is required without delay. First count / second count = 0.50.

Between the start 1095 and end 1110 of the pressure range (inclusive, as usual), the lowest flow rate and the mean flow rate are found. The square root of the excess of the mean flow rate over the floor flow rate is 3.8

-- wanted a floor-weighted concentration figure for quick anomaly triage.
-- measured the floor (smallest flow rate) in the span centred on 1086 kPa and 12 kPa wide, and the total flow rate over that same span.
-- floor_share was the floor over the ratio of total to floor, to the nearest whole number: 45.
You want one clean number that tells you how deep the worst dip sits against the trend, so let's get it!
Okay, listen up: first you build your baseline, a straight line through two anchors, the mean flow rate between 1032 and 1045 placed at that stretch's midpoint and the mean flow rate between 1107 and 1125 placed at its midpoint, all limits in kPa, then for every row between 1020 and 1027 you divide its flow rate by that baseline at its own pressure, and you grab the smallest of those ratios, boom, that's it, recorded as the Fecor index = 1.02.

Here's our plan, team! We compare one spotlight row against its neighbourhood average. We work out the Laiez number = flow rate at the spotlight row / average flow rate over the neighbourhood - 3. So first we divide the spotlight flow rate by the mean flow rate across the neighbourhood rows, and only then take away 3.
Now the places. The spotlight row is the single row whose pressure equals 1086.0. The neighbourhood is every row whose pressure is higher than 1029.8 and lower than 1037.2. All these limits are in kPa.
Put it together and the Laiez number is -2.00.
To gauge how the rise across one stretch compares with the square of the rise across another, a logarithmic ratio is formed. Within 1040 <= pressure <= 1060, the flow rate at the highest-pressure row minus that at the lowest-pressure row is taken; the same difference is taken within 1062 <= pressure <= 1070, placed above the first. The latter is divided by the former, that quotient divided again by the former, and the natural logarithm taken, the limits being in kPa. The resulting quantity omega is -6.2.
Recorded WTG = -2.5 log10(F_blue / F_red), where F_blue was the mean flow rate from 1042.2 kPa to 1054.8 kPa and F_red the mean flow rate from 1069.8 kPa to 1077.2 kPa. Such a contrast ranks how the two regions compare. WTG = 0.13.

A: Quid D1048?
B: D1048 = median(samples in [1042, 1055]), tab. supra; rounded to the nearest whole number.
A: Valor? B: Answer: 214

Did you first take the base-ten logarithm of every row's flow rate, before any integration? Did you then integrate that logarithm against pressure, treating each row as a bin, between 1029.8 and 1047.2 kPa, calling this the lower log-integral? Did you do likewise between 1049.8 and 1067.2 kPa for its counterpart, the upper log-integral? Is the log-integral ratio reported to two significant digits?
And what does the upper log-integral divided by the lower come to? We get 0.94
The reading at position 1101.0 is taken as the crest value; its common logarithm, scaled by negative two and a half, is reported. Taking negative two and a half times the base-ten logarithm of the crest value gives -5.99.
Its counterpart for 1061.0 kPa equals -5.49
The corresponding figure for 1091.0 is -6.12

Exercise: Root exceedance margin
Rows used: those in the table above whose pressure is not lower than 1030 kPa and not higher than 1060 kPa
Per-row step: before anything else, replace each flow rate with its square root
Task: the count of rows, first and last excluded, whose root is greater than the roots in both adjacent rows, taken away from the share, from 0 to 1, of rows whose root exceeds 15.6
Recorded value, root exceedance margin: -1.7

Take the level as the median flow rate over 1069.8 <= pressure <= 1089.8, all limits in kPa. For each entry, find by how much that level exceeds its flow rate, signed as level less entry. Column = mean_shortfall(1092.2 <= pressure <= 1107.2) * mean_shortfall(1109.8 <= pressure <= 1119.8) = 74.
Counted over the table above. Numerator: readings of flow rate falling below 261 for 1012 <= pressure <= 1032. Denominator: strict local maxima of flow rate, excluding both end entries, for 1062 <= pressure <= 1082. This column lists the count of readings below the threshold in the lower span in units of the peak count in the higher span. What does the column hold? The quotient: 2.0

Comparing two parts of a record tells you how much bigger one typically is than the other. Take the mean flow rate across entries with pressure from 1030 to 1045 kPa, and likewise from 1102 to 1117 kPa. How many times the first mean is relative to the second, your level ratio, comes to 0.96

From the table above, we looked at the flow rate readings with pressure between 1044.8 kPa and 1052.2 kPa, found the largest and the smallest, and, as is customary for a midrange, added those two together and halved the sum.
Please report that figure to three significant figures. 218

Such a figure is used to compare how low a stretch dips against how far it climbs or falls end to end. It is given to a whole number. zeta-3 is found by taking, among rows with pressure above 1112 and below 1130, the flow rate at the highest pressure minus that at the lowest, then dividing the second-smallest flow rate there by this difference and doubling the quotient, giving 28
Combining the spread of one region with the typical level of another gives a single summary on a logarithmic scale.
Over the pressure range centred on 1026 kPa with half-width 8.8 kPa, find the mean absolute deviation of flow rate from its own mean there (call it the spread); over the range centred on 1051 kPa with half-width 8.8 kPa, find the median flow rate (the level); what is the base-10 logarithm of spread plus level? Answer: 2.33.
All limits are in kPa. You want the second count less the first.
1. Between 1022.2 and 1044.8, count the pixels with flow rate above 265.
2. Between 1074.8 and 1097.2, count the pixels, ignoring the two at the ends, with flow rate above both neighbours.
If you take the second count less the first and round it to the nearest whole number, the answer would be 0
